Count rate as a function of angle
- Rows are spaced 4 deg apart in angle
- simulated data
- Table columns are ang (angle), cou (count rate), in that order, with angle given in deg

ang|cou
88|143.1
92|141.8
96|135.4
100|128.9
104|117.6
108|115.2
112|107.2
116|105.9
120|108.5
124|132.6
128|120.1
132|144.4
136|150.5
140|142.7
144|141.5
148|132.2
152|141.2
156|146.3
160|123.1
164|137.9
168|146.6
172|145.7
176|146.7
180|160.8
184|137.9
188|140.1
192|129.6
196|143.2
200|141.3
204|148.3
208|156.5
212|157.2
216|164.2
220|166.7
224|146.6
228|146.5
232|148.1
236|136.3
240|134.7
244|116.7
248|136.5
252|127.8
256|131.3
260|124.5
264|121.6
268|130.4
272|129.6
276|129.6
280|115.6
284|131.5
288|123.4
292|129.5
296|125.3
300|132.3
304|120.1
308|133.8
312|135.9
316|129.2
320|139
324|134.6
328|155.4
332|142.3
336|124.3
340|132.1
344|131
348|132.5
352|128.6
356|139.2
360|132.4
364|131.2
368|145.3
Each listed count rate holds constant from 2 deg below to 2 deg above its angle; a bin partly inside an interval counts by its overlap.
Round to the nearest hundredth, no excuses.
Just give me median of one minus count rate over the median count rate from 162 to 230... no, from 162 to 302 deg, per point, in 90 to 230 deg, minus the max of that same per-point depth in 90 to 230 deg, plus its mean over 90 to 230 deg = -0.28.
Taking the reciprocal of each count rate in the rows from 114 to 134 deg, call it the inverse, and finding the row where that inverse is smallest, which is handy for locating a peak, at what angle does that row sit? 132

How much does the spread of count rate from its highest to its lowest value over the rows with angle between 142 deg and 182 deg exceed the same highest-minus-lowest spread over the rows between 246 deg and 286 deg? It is 17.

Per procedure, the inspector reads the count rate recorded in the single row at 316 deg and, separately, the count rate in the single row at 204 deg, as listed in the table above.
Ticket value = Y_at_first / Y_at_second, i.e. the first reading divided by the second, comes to 0.87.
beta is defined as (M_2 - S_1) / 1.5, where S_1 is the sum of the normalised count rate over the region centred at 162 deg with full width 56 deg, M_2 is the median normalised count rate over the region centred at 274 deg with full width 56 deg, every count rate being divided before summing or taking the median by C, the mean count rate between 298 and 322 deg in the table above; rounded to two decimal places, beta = -9.43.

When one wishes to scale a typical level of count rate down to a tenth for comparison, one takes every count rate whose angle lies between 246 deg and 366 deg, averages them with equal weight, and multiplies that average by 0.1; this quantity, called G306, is 13.1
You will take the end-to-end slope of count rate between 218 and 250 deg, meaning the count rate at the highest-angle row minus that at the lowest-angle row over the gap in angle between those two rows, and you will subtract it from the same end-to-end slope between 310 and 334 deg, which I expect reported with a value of 1.4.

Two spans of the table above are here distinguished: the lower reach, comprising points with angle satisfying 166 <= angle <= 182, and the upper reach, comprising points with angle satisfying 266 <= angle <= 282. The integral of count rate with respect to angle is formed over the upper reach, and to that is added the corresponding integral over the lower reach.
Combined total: 4420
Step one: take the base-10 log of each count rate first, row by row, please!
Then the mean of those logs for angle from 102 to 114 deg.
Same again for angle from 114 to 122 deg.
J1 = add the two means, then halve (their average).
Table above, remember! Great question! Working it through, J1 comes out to 2.04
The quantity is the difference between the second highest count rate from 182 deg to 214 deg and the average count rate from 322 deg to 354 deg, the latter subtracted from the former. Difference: 21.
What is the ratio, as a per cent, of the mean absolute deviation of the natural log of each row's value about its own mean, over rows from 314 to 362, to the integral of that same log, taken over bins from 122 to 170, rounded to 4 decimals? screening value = 0.0182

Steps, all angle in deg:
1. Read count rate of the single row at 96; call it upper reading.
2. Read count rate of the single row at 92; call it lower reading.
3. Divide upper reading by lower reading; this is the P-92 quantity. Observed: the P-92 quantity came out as 0.95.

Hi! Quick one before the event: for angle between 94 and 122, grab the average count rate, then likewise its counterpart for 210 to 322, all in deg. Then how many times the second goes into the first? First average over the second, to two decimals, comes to 0.87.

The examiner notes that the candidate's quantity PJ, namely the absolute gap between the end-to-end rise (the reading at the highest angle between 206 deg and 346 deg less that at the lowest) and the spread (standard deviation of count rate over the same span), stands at 38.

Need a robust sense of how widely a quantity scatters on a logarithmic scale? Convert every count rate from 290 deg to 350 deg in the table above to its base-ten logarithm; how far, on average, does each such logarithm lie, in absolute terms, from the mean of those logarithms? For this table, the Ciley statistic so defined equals 0.0180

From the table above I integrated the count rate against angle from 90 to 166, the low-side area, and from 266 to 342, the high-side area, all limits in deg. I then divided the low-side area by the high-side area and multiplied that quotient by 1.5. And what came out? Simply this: 1.49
